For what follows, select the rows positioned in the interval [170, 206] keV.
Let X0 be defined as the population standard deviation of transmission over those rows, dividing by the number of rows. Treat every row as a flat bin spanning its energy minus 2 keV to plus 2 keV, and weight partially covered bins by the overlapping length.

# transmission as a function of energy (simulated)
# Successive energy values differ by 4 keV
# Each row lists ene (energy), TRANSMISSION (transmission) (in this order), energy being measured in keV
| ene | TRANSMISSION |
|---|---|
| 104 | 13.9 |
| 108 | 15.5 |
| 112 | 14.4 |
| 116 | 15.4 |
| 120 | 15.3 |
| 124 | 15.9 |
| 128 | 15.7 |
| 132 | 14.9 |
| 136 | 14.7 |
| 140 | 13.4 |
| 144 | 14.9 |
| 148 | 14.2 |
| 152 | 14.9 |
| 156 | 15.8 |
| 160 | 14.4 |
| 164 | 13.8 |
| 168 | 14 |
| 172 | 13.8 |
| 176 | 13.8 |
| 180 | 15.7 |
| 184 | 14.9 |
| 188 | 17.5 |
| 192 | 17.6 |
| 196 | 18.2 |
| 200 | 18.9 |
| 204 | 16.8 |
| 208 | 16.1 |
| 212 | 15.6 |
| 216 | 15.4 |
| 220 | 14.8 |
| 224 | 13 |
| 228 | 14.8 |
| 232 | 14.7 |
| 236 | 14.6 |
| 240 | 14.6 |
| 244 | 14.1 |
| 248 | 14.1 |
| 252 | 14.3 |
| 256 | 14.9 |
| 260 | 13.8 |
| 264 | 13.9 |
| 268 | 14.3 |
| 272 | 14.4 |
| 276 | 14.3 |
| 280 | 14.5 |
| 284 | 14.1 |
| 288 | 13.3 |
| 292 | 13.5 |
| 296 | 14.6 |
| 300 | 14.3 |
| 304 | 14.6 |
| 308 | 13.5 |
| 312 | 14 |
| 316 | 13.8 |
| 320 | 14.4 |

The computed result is 1.78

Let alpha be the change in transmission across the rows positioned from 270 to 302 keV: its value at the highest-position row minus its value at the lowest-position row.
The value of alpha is -0.1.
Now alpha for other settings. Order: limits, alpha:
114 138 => -0.7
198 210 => -2.8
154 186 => -0.9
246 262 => -0.3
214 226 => -2.4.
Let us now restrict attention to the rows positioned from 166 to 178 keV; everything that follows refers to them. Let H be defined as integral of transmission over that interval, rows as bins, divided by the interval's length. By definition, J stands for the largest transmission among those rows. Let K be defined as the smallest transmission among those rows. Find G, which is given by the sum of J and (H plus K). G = 42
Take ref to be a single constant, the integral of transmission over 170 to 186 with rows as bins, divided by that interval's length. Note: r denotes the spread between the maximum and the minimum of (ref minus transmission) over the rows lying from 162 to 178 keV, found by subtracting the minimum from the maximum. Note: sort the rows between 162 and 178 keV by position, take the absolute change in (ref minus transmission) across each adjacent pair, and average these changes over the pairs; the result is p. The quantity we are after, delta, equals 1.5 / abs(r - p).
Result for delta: 22.5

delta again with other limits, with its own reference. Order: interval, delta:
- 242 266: 2.1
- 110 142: 0.8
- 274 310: 2.0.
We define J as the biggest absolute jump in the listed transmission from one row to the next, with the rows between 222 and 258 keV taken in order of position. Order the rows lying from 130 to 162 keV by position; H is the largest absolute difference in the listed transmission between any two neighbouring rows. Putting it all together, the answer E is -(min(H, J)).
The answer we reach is -1.5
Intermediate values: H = 1.5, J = 1.8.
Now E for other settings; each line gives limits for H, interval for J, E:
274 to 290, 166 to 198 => -0.8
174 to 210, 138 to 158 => -1.5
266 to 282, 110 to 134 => -0.2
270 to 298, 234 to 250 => -0.5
